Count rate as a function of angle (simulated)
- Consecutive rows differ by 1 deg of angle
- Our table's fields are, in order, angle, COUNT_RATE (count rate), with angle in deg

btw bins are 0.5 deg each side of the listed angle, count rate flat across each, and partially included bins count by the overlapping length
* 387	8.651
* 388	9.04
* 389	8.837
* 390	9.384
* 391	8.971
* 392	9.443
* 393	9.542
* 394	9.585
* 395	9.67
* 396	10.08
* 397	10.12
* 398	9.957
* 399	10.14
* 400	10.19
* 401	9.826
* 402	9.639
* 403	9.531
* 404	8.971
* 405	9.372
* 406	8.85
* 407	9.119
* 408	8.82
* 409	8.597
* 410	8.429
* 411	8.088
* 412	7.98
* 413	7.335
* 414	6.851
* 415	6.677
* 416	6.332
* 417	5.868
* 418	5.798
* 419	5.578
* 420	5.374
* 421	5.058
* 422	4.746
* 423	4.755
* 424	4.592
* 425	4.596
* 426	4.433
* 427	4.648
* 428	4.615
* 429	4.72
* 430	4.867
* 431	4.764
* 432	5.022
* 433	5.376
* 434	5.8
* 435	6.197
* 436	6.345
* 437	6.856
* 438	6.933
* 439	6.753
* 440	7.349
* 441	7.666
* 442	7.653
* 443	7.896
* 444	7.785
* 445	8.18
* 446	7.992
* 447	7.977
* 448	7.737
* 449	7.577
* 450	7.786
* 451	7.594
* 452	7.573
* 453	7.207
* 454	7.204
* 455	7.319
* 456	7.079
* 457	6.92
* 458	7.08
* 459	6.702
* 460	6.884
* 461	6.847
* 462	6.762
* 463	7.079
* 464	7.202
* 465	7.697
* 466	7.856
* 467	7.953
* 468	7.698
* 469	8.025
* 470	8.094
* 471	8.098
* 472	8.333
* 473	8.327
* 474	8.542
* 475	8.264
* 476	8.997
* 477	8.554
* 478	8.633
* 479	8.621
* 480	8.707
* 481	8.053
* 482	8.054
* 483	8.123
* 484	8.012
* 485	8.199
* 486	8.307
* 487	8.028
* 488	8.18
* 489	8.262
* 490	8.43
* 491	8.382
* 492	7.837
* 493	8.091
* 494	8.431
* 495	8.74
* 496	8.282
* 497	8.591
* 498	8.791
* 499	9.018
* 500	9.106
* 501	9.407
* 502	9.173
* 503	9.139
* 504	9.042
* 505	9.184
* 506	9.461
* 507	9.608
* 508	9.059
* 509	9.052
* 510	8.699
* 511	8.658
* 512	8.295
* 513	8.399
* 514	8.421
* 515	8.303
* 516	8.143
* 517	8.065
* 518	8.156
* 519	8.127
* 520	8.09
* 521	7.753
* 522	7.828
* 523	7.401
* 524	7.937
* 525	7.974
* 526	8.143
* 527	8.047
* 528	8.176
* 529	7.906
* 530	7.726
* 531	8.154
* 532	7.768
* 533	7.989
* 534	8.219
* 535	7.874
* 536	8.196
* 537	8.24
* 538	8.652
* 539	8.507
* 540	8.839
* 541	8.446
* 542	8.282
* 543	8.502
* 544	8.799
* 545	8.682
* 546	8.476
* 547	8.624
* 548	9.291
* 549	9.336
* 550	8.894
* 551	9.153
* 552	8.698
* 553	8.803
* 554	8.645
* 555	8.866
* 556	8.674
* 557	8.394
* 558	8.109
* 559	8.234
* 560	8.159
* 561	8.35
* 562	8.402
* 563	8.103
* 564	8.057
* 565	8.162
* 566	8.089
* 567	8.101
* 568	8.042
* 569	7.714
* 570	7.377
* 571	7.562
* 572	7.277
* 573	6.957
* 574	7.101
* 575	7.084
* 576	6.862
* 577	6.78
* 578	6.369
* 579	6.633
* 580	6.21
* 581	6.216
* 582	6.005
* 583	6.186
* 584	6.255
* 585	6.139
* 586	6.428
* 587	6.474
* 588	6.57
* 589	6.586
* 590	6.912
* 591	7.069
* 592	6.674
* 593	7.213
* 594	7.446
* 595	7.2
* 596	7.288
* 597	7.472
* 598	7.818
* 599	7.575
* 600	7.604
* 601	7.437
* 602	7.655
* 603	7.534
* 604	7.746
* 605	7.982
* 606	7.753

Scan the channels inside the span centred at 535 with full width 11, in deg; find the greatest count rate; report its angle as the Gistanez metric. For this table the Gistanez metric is 540 deg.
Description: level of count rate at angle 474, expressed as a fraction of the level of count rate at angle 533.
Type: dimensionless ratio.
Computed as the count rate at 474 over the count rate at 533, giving 1.07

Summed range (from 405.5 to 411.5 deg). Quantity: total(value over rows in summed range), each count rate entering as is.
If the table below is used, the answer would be 52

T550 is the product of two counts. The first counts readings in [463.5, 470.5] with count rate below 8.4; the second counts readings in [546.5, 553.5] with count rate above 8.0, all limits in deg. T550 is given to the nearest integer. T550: 49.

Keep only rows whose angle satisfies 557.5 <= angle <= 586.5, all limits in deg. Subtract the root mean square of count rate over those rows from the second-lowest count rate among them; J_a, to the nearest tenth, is -1.2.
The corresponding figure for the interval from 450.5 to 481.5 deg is -1.0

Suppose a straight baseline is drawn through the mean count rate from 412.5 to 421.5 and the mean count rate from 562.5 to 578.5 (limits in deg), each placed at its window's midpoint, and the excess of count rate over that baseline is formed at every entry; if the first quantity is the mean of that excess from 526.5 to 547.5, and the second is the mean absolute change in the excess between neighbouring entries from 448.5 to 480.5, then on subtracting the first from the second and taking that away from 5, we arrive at 5.92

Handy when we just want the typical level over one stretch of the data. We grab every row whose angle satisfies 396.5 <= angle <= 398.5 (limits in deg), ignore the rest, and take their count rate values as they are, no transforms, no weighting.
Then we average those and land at 10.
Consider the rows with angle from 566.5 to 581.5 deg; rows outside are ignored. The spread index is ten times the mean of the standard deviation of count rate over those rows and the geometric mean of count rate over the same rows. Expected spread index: 38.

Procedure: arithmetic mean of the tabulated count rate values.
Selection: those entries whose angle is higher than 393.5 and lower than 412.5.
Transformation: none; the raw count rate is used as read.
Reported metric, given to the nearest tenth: 9.3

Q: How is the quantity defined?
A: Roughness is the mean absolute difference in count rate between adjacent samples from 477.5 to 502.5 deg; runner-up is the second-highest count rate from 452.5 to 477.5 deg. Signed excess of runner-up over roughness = 8.3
